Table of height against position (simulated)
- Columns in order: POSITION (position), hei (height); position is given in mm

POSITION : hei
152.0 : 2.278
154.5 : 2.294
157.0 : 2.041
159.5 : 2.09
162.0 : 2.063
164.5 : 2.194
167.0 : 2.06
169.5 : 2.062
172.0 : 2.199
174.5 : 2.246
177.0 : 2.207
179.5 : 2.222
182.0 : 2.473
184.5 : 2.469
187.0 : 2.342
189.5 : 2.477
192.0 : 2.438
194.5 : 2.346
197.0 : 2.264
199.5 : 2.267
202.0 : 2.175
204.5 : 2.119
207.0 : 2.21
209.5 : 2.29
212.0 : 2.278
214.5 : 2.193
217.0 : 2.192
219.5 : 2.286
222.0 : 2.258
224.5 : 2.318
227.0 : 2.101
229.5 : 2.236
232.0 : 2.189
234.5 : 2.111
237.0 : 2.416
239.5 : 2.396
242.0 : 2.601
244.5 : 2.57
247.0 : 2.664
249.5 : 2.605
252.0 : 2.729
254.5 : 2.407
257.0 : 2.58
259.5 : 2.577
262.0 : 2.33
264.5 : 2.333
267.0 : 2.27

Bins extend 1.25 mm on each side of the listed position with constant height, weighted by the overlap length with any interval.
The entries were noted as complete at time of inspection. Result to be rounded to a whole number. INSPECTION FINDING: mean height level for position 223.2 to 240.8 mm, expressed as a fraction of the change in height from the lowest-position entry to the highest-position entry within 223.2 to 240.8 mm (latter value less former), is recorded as 29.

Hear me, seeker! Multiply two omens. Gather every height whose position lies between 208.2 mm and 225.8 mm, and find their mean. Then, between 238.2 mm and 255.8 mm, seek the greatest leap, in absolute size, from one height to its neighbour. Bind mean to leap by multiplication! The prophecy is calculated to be 0.73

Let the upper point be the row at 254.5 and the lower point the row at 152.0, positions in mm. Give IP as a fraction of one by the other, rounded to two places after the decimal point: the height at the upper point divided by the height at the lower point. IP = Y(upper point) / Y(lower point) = 1.06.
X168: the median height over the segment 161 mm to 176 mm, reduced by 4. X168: -1.87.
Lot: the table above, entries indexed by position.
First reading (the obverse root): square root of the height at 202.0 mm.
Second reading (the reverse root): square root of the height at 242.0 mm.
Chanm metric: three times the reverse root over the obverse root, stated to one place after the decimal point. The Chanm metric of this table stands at 3.3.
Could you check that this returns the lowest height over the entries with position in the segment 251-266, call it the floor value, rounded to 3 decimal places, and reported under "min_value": 2.330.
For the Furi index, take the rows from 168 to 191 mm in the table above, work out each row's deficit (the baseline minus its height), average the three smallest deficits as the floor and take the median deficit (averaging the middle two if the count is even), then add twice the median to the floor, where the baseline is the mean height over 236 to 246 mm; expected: 0.5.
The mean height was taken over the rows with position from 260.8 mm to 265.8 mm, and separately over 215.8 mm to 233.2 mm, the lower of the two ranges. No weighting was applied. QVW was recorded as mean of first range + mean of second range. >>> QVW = 4.56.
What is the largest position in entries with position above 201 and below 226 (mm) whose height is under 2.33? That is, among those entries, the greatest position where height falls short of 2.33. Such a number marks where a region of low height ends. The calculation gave 224.5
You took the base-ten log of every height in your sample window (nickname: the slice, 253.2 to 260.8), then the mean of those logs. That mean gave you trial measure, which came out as 0.40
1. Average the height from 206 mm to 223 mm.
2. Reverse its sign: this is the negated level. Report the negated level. -2.24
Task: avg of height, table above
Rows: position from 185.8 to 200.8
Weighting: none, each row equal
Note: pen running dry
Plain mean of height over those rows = 2.36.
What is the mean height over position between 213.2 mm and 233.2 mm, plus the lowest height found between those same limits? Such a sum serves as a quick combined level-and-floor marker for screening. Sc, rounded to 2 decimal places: 4.32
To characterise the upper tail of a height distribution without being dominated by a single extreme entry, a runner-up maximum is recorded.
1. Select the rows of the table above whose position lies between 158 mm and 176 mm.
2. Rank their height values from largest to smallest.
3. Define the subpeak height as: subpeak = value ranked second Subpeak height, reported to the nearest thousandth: 2.199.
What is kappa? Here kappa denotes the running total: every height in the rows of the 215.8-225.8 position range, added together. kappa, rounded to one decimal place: 9.1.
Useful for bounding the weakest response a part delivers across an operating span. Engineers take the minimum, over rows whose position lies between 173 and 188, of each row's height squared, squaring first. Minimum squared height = 4.87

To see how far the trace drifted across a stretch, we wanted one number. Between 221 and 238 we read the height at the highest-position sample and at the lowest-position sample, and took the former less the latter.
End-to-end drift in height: 0.16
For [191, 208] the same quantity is -0.23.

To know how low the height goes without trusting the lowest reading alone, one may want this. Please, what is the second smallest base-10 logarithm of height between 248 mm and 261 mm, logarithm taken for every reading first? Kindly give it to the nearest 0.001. 0.411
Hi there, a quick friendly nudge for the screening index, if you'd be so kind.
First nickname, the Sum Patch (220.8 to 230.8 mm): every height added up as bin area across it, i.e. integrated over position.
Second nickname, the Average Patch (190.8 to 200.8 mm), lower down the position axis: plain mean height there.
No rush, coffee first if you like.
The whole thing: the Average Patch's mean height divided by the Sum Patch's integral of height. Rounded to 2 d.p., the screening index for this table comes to 0.10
